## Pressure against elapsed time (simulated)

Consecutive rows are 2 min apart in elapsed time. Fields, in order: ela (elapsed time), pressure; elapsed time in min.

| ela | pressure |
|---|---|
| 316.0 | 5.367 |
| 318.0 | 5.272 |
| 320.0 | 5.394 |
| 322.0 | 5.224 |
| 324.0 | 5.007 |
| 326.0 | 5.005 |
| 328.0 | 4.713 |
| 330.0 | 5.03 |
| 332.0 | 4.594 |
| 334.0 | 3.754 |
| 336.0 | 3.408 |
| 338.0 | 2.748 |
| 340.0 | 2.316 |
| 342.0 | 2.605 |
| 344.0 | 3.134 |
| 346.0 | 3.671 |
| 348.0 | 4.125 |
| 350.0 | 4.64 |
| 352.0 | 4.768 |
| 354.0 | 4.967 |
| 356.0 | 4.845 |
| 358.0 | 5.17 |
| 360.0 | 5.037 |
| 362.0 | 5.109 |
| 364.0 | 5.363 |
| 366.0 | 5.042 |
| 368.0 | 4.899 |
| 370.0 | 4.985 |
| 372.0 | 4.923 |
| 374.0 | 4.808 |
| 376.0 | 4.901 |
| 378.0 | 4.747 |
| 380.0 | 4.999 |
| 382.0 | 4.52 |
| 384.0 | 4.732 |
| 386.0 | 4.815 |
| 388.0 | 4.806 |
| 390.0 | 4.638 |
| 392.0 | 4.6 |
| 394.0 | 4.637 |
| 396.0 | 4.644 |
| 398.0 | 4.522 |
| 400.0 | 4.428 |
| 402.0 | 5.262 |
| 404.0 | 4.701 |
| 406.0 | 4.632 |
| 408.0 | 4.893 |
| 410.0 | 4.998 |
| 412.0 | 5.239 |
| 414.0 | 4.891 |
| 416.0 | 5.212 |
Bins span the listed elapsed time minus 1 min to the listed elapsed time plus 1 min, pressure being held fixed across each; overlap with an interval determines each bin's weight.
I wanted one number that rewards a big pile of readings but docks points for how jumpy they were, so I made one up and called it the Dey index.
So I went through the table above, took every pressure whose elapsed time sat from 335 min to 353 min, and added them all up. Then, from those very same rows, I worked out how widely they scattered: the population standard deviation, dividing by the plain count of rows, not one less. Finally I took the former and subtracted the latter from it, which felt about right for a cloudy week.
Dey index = 30.6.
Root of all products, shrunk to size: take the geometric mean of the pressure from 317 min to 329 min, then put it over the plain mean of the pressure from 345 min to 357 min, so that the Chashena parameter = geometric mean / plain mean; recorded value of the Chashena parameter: 1.13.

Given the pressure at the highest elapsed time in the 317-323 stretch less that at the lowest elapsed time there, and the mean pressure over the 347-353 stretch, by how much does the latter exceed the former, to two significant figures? 4.6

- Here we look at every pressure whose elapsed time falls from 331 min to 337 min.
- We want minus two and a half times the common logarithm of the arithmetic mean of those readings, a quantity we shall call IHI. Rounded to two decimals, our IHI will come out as -1.48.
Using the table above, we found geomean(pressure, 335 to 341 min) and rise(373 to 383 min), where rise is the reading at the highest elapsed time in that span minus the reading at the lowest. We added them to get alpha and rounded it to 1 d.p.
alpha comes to 2.5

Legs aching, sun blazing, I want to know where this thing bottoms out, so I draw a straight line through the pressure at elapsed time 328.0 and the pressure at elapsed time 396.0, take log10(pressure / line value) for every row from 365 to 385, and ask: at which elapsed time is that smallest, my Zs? 382.0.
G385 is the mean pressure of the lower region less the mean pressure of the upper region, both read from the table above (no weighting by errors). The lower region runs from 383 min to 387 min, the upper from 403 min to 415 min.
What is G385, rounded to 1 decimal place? -0.1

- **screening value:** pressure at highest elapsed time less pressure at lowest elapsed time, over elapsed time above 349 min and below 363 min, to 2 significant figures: 0.47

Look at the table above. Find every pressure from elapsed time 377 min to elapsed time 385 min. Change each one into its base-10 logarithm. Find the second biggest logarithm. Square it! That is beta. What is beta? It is 0.458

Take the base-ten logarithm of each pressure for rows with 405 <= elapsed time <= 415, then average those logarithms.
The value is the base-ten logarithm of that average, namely -0.160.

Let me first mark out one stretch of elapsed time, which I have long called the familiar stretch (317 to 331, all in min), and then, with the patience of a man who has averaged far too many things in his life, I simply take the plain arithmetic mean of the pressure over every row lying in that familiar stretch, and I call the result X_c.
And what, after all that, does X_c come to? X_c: 5.1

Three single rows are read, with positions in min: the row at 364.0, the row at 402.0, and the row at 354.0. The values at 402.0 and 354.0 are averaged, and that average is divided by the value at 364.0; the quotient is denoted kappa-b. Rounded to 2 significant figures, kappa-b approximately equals 0.95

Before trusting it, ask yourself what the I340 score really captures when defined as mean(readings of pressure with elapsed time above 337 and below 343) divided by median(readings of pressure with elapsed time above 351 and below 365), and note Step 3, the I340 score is 0.51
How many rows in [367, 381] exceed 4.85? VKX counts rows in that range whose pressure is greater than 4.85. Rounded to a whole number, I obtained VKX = 5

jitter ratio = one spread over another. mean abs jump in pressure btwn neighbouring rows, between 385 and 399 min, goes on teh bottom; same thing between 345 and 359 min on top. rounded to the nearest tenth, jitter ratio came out 4.6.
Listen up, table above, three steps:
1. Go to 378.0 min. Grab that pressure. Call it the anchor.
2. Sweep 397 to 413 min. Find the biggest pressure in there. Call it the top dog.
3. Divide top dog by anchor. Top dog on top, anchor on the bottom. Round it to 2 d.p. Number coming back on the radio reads 1.11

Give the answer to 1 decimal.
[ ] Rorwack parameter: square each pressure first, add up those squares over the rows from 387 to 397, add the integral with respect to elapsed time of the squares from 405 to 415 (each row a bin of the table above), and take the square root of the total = 18.8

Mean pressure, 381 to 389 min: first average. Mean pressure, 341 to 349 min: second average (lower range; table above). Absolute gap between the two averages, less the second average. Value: -2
